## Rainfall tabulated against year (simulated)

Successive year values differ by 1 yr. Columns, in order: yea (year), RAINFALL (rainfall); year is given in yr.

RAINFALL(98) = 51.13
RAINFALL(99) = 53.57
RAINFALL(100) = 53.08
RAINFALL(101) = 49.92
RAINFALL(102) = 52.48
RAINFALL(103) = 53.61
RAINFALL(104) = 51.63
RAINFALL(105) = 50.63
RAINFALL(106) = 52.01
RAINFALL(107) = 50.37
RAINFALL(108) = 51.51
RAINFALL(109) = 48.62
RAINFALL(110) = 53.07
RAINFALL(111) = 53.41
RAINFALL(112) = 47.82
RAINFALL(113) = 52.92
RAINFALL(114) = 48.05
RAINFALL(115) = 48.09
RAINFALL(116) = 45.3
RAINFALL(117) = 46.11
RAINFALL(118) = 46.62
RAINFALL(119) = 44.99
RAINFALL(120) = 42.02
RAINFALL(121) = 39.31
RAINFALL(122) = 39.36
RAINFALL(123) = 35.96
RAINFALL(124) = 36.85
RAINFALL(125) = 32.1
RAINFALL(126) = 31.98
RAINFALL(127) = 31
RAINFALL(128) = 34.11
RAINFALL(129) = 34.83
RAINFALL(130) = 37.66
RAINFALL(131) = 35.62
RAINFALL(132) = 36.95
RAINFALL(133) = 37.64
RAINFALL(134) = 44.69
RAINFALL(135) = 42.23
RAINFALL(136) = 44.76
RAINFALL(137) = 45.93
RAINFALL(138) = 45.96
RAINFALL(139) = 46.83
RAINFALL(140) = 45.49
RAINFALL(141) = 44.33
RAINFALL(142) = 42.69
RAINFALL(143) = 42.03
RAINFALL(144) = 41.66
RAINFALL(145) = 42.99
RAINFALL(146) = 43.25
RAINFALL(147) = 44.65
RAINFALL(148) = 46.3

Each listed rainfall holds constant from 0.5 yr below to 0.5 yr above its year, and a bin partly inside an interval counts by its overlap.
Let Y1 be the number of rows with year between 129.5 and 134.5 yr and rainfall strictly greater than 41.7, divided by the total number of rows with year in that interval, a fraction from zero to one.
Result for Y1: 0.20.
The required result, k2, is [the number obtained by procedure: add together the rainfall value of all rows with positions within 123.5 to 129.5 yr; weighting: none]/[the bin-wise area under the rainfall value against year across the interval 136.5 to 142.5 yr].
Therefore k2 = 0.74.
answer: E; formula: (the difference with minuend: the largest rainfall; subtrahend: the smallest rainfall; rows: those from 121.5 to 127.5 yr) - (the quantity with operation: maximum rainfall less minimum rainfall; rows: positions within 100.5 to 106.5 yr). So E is 4.7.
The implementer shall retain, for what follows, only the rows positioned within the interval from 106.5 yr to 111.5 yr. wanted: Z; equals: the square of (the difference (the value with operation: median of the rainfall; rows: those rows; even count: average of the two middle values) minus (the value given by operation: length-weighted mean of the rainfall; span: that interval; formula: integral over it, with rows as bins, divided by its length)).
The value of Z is 0.01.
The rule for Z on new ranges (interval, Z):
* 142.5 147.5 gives 0.01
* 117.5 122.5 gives 0.19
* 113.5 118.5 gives 0.05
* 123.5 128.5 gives 1.23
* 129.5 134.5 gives 0.76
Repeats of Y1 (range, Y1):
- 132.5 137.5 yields 0.80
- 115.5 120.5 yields 1.00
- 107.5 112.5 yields 1.00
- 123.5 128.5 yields 0.00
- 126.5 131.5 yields 0.00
